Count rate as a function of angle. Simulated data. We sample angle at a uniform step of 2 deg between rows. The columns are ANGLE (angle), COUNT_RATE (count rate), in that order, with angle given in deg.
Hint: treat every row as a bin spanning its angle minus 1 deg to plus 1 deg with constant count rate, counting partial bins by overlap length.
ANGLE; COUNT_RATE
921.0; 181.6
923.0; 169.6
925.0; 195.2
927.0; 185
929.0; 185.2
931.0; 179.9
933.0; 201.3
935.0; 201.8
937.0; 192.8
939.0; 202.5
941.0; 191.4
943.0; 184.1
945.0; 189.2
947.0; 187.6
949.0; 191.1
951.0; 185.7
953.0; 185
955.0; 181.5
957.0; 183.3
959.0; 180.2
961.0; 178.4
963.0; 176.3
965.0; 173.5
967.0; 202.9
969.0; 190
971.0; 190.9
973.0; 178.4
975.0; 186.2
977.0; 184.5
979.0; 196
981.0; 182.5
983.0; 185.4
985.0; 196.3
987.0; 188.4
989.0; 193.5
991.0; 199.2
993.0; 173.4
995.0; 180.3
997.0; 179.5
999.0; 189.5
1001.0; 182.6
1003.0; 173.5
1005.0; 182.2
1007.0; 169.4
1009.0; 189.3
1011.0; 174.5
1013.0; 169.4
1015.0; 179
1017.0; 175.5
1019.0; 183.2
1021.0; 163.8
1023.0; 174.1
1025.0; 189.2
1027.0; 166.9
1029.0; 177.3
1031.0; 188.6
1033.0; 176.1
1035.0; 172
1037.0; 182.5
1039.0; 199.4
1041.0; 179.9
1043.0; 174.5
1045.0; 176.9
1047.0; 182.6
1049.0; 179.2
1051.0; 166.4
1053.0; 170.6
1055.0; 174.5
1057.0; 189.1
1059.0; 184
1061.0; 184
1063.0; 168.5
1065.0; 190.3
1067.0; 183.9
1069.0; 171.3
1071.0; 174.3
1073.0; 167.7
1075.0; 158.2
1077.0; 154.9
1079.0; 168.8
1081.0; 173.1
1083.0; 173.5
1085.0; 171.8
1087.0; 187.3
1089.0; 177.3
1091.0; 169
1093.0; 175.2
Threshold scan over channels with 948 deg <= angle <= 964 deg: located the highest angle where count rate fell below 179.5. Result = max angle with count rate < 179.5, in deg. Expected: 963.0 deg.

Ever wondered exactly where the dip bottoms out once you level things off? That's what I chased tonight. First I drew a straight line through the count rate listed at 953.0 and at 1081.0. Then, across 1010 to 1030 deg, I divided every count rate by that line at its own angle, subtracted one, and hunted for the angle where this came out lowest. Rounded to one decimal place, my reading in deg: 1021.0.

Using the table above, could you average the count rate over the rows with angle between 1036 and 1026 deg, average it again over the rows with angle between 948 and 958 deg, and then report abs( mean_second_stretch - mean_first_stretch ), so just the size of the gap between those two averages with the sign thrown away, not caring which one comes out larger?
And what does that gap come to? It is 9.1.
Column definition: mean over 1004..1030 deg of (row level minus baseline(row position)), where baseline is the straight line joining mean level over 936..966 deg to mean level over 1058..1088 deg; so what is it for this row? -3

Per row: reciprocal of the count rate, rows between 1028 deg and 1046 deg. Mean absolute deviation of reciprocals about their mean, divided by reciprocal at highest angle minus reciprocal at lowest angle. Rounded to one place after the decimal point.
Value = 14.4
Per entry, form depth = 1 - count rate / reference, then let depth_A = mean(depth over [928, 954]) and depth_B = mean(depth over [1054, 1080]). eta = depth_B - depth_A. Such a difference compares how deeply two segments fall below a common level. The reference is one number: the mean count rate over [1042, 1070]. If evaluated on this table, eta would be 0.090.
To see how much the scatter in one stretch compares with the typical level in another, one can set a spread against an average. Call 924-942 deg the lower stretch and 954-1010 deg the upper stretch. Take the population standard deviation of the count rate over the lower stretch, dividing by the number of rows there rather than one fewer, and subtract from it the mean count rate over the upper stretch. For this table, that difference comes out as -177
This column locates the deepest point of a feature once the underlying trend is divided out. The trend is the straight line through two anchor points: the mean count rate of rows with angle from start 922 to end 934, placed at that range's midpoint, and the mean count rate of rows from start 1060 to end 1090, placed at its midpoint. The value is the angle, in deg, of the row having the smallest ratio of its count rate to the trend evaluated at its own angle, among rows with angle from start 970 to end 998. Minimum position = 993.0 deg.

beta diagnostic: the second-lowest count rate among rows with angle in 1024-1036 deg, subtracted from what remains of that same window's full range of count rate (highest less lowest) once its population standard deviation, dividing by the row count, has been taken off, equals -158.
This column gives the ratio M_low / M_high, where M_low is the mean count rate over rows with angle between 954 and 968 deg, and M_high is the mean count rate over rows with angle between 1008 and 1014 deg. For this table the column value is 1.03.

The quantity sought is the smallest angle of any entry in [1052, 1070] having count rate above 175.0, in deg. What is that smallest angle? 1057.0 deg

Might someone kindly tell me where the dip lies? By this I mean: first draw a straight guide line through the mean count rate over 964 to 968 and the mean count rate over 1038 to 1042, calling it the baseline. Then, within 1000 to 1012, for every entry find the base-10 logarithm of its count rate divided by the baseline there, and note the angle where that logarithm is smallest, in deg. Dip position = 1007.0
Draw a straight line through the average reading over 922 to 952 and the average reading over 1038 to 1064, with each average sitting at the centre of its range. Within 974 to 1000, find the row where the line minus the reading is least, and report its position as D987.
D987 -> 991.0 deg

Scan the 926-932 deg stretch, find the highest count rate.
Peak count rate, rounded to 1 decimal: 185.2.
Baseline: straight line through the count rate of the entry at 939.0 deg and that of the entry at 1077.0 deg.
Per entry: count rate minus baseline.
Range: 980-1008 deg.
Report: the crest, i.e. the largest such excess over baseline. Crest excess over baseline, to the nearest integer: 15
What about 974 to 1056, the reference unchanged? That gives 31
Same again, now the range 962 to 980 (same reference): 10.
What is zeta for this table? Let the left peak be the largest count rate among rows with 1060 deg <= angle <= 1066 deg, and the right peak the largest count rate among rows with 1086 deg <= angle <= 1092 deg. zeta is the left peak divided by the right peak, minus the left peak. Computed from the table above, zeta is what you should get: -189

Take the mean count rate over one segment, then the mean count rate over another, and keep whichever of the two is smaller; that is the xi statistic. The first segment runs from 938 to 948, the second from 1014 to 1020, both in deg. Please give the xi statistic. 179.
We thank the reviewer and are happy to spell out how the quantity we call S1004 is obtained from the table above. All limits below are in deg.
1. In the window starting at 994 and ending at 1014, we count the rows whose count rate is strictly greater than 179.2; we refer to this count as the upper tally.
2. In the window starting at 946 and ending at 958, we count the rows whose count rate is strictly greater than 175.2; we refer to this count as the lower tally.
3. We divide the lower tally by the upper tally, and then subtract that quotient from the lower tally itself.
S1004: 5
